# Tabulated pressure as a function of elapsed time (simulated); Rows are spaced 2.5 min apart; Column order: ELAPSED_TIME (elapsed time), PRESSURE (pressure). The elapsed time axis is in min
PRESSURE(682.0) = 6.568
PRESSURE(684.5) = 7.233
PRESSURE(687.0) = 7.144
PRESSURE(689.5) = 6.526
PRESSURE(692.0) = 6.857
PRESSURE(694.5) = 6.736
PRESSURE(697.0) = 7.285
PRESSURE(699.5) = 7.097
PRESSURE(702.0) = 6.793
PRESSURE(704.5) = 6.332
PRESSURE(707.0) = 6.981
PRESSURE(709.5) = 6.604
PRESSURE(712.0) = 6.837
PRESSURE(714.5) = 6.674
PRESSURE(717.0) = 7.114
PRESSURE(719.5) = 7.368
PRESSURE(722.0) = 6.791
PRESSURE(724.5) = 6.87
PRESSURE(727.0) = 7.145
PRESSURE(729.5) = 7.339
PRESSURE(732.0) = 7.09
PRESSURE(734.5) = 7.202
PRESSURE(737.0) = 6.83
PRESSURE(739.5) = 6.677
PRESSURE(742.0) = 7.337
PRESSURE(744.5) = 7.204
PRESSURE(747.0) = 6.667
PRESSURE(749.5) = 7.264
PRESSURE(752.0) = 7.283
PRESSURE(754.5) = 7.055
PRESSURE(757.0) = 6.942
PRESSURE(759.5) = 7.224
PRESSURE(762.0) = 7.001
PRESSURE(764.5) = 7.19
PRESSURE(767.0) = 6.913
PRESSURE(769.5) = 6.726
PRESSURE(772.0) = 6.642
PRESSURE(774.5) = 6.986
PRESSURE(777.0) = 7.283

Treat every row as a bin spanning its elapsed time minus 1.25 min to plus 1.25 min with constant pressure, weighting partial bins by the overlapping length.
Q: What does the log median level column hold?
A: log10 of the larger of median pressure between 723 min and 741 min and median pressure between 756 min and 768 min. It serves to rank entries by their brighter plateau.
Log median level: 0.851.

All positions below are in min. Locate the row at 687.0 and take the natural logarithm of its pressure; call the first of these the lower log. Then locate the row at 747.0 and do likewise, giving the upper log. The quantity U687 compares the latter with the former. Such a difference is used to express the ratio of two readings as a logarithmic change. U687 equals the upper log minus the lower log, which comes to -0.069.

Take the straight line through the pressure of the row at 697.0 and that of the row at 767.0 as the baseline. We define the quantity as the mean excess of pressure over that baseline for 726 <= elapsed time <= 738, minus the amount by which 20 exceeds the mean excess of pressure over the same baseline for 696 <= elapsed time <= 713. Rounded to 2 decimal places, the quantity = -20.38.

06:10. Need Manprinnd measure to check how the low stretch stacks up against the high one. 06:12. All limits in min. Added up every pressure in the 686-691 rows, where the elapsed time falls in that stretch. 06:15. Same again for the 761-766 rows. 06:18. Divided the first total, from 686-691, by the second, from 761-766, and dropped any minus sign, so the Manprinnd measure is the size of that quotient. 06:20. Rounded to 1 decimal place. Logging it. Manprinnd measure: 1.0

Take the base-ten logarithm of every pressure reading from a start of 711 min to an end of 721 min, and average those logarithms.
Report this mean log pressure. 0.845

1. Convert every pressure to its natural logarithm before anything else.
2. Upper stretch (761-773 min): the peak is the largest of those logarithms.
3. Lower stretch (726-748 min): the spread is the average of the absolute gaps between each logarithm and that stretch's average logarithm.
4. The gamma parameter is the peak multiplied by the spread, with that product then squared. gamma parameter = 0.0039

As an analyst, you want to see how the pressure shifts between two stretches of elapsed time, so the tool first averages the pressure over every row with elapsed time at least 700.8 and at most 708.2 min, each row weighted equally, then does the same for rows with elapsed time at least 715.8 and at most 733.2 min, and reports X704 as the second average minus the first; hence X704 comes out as 0.40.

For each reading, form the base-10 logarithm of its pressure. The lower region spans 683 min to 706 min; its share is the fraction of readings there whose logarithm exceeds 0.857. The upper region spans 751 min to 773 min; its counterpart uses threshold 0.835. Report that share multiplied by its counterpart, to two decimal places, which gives 0.17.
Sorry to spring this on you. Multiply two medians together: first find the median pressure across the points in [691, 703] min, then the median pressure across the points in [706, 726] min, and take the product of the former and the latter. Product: 47.0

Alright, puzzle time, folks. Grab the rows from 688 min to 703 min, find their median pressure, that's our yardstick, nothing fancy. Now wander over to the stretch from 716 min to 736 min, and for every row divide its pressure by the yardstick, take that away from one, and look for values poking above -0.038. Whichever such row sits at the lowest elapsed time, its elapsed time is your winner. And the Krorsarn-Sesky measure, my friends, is 722.0 min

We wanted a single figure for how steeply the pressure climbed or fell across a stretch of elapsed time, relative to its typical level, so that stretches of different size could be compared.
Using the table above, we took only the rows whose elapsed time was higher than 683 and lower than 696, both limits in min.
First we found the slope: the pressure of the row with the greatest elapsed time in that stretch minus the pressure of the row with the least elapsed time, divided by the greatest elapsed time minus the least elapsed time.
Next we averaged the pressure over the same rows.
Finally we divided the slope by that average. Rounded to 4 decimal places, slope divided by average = -0.0072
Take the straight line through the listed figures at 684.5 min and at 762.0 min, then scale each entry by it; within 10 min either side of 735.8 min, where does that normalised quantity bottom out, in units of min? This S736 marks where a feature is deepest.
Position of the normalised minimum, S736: 739.5 min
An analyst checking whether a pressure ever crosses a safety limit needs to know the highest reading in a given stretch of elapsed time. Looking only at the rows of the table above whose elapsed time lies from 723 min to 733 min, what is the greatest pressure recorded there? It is 7.339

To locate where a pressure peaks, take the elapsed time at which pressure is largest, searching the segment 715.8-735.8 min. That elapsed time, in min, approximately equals 719.5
